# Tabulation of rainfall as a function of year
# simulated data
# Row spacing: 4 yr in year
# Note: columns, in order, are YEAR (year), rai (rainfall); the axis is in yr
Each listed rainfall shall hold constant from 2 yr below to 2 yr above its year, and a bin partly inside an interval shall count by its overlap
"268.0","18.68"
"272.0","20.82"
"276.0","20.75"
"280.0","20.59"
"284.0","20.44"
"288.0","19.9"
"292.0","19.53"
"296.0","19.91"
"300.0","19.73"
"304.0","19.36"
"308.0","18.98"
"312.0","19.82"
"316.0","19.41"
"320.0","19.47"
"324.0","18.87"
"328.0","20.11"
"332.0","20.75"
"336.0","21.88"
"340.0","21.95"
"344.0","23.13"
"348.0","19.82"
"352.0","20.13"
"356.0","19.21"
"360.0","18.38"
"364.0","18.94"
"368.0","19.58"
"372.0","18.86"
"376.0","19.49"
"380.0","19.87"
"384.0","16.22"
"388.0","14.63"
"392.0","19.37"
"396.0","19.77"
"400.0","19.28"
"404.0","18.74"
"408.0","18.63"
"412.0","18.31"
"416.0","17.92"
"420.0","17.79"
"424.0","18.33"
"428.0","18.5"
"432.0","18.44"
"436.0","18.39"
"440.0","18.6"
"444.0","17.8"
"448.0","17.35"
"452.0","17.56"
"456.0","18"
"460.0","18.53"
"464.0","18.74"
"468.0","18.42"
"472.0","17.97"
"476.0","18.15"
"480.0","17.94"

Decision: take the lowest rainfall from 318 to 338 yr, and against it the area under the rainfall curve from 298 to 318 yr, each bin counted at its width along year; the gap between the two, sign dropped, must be 370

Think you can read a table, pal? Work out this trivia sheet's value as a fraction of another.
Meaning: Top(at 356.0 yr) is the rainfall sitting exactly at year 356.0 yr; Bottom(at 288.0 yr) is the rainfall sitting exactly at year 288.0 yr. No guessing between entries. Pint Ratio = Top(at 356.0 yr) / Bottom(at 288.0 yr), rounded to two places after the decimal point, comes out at 0.97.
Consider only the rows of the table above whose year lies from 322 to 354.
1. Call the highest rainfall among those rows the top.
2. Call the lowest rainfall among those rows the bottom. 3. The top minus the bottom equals 4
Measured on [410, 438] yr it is 1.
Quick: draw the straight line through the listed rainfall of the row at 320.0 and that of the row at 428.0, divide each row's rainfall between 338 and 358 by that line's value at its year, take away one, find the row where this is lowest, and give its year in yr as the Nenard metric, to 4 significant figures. 356.0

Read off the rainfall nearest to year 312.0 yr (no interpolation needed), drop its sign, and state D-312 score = 19.8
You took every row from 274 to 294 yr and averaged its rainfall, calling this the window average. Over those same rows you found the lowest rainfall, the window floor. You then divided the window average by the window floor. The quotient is 1.04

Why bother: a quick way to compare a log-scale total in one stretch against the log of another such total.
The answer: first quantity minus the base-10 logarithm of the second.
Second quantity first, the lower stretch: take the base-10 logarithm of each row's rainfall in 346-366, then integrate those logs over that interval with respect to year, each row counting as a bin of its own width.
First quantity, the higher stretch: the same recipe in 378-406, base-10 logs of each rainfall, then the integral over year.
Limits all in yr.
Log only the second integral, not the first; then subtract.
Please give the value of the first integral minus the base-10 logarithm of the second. 34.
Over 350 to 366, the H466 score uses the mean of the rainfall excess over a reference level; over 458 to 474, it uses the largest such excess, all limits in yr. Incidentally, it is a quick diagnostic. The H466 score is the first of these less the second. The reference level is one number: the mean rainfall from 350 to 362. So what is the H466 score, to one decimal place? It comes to 0.4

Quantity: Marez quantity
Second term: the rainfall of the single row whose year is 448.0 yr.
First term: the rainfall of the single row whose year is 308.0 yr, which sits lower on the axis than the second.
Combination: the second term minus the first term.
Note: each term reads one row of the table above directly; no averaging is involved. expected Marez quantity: -1.6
